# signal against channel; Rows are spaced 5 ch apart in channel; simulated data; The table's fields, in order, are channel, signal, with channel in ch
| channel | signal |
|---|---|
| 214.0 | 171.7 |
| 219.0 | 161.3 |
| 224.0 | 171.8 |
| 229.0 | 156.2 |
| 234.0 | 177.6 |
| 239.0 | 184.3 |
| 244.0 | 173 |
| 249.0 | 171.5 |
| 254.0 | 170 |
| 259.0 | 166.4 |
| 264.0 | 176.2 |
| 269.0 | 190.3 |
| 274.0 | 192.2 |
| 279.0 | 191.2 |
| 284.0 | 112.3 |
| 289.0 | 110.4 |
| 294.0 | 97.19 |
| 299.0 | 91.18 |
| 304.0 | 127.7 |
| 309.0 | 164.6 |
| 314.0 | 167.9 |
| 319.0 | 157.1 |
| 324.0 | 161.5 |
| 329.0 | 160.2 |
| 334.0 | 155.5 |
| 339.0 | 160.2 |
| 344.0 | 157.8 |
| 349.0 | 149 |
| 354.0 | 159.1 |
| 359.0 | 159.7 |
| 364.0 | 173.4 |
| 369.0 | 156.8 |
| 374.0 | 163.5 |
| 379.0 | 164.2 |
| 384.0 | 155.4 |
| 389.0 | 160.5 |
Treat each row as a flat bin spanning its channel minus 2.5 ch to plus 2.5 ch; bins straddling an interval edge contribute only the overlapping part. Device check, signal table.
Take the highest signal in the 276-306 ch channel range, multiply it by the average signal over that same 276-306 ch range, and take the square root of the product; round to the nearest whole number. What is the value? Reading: 153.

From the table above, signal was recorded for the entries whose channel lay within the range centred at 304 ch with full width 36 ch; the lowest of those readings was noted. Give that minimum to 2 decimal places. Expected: 91.18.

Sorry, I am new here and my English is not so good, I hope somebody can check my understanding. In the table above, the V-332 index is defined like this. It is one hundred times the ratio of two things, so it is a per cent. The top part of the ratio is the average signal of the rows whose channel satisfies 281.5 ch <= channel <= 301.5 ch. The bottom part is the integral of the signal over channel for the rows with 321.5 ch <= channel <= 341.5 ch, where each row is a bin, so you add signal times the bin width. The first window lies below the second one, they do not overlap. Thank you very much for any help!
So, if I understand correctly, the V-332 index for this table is 3.2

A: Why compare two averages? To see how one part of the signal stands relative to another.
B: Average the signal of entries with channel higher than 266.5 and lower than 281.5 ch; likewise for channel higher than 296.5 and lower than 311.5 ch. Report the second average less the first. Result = -63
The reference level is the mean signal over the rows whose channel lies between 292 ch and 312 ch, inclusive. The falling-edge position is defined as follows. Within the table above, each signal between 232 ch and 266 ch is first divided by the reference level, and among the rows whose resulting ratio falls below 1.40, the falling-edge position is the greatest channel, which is 259.0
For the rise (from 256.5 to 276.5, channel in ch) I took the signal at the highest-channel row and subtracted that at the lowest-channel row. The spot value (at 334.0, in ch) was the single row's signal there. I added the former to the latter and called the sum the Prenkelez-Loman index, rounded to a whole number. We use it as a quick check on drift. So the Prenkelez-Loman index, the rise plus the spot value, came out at 181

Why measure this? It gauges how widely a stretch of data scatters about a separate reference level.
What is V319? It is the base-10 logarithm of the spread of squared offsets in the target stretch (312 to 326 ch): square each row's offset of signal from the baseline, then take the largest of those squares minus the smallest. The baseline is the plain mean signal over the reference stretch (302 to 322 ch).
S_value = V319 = 2.2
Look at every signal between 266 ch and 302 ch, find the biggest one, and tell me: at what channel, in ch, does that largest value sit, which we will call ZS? 274.0 ch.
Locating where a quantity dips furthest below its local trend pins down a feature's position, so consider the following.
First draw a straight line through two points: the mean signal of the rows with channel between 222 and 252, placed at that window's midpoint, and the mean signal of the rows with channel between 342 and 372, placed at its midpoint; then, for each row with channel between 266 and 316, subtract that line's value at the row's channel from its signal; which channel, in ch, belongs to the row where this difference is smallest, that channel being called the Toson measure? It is 299.0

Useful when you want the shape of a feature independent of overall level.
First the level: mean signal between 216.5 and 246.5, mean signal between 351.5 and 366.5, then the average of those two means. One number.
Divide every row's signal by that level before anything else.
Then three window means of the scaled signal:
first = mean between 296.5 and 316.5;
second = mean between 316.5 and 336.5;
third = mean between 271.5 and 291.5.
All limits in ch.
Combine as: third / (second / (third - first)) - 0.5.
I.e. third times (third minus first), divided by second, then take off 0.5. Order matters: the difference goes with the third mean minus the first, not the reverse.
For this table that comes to -0.42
